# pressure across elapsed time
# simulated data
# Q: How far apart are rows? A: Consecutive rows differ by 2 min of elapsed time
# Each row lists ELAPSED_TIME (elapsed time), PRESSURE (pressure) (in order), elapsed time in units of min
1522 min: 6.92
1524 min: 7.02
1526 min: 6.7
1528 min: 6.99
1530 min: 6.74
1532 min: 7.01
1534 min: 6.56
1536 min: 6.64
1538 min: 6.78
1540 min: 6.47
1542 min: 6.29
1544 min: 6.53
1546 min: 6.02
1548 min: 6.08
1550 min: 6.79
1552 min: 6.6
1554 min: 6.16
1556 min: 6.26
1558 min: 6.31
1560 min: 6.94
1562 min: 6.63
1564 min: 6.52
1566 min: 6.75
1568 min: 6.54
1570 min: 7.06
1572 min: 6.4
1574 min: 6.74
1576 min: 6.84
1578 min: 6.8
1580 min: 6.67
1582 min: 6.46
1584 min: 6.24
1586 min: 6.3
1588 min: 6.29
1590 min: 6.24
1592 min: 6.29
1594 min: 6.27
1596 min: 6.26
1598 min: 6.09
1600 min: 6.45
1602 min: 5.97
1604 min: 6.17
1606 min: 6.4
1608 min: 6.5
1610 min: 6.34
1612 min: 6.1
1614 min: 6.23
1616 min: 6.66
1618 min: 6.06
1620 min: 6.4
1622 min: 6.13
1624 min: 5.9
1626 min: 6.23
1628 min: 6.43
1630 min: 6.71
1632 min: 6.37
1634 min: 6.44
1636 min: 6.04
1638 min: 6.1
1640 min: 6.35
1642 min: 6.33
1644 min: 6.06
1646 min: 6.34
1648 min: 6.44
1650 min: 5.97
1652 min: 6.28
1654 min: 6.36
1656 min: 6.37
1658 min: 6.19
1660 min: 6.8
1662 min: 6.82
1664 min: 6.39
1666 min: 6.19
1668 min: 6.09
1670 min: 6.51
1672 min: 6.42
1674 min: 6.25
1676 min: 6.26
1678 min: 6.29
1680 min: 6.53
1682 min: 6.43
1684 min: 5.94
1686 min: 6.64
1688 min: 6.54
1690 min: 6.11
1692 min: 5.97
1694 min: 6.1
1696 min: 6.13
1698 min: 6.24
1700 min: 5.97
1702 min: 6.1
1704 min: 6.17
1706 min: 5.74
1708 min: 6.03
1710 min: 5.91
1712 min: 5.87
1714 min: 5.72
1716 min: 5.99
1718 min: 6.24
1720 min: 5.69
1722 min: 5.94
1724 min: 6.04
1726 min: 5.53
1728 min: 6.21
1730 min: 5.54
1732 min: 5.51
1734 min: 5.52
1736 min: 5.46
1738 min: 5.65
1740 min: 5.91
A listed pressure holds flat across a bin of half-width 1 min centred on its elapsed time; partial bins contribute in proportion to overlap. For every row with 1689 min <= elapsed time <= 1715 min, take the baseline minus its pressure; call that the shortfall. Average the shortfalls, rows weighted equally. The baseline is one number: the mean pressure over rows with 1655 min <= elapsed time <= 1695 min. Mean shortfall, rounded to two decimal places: 0.34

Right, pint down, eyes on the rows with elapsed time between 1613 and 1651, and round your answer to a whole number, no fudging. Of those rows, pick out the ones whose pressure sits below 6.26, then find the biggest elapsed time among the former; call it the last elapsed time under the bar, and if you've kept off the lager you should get 1650 min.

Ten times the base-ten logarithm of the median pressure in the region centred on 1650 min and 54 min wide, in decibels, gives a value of 8.02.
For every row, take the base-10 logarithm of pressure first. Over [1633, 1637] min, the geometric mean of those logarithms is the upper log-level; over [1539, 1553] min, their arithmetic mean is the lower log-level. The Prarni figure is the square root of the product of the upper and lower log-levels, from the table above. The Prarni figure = 0.800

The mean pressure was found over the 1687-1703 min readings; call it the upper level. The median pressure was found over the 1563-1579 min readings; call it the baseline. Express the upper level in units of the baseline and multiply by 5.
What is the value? 4.56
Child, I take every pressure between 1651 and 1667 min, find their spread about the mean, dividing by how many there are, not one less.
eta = 0.234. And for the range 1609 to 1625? 0.221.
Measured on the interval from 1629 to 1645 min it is 0.212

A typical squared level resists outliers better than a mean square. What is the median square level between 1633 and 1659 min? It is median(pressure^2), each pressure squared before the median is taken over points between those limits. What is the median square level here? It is 40.1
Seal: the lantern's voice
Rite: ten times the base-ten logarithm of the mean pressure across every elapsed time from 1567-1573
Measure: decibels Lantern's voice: 8.24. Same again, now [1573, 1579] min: 8.32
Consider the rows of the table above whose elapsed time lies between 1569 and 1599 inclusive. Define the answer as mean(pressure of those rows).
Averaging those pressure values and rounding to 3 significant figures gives 6.46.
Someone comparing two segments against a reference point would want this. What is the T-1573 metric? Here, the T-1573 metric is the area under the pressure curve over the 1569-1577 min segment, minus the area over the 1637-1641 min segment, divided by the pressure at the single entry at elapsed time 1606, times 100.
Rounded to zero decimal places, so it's 456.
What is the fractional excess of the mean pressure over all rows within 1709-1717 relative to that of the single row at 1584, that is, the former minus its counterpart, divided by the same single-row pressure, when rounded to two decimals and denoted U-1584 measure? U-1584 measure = -0.06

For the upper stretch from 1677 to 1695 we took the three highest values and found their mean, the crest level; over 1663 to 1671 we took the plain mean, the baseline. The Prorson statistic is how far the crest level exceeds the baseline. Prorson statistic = 0.3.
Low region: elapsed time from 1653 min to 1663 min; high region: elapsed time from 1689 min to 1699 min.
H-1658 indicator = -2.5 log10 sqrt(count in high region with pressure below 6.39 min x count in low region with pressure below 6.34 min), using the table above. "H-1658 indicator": -0.87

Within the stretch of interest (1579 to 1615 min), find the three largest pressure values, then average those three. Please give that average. 6.54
